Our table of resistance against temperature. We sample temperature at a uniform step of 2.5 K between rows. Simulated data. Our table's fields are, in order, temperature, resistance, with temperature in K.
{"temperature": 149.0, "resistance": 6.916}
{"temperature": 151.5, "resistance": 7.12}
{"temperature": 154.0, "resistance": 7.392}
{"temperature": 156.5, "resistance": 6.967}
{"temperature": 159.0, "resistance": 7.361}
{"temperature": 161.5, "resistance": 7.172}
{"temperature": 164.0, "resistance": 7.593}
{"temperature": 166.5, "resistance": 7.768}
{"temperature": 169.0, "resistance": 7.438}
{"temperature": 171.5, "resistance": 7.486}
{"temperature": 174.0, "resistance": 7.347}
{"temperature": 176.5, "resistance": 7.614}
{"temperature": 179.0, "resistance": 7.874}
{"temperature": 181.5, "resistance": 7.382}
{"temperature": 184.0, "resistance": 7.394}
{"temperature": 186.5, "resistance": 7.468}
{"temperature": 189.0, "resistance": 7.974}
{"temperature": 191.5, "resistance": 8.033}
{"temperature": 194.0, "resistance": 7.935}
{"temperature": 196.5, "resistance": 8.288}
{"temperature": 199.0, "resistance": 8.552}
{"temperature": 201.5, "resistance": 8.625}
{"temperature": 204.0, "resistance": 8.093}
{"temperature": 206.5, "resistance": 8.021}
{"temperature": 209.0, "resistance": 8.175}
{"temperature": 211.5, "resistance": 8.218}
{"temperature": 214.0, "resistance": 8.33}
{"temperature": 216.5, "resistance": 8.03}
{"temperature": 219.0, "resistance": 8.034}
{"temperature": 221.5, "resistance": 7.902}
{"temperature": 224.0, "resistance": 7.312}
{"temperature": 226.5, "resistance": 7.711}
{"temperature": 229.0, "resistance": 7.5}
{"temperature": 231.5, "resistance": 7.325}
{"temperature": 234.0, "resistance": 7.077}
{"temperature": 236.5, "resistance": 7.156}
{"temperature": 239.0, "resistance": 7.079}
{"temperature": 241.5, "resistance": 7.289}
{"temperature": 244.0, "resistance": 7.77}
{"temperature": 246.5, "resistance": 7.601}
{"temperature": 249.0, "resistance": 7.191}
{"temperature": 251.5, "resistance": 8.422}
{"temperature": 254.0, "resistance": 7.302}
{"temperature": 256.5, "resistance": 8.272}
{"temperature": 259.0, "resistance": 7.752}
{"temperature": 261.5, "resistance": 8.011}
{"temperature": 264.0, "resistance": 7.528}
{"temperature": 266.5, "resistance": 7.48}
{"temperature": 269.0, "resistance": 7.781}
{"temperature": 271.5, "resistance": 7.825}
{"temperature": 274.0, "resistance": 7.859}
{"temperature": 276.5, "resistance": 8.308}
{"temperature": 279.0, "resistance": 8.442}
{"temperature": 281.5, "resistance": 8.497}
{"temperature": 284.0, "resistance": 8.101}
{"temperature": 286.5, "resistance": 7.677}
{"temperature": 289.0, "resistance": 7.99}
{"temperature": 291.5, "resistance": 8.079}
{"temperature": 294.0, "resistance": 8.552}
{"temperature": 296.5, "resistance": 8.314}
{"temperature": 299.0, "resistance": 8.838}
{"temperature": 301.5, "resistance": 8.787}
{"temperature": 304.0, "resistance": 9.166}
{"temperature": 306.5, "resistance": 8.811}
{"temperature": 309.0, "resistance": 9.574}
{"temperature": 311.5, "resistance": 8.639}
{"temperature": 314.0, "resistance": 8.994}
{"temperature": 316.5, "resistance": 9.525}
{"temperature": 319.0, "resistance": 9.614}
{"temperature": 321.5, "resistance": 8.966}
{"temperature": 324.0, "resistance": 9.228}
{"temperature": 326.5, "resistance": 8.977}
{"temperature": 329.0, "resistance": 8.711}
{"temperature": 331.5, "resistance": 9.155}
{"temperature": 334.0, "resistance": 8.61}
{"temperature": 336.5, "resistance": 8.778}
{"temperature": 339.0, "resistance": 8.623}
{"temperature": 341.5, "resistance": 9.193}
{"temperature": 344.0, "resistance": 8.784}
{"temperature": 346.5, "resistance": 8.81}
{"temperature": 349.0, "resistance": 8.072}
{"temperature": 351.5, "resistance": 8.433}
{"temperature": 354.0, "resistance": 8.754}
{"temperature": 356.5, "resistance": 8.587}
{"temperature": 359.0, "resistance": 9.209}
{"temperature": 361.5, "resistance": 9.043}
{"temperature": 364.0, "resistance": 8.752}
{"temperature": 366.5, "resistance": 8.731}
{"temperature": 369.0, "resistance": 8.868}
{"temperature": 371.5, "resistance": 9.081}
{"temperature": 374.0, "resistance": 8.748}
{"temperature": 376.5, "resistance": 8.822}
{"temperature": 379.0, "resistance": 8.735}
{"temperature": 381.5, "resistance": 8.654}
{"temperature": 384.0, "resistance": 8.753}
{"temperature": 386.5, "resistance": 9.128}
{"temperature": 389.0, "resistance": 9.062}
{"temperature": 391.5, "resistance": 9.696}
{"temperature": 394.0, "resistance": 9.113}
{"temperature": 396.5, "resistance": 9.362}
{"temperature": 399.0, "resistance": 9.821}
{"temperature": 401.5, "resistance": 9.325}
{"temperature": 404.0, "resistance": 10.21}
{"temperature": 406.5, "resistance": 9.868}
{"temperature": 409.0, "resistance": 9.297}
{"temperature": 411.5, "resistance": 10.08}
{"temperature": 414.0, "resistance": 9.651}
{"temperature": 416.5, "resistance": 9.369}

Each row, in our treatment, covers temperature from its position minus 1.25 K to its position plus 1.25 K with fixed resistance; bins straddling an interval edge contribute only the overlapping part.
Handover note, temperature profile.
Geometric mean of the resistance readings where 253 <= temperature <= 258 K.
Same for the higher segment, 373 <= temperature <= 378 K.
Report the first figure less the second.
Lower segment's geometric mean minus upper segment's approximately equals -1.0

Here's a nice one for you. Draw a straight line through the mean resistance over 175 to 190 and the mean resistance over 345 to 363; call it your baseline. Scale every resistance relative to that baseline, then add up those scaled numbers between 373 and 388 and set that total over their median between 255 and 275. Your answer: 6.2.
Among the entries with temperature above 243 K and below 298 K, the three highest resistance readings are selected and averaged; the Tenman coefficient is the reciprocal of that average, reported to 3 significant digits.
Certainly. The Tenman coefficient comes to 0.118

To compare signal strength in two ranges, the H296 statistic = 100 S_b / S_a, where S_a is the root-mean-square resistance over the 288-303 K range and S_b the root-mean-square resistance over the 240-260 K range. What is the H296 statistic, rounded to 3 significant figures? 91.4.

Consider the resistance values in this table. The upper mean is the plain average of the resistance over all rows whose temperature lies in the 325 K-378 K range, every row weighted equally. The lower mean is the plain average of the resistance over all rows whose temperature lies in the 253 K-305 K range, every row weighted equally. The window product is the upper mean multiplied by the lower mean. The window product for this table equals 71.5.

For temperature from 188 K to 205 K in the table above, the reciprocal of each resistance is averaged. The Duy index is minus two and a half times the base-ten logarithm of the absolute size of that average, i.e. 2.29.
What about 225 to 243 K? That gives 2.16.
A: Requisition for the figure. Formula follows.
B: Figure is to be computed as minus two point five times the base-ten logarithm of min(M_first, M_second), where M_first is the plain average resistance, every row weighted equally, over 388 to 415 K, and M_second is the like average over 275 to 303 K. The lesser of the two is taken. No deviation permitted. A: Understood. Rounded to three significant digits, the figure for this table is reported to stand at -2.30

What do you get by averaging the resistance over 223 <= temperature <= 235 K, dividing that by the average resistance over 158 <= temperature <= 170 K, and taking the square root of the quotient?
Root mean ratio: 0.99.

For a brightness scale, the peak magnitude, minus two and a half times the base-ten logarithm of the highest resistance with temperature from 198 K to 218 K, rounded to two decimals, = -2.34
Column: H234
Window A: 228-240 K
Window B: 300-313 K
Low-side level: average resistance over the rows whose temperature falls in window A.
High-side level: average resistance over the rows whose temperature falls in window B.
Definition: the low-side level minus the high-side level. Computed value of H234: -1.8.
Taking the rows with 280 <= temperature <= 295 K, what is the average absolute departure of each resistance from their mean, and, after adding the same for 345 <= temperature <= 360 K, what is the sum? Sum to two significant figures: 0.53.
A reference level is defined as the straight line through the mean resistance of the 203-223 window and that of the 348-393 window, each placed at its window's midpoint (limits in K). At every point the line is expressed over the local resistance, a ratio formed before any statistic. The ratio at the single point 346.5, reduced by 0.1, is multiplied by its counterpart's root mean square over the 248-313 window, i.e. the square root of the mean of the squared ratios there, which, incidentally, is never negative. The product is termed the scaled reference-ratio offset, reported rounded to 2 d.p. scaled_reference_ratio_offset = 0.92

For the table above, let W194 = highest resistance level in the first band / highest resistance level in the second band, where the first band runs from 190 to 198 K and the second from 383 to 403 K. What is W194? 0.84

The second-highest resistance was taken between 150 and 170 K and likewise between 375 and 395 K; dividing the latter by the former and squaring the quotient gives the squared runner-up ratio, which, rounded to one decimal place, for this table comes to 1.4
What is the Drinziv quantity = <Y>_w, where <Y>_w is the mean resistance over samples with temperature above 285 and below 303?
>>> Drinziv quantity 8.3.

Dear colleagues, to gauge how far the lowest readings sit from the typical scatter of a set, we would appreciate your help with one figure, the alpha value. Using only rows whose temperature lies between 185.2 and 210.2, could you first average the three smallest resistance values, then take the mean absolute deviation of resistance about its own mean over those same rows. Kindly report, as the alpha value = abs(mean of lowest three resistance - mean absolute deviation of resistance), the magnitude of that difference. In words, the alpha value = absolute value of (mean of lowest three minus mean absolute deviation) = 7.6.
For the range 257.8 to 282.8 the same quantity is 7.3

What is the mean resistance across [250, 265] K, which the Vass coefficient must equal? 7.88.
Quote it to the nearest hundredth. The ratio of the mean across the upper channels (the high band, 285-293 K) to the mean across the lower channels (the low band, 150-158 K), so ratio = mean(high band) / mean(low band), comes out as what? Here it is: 1.11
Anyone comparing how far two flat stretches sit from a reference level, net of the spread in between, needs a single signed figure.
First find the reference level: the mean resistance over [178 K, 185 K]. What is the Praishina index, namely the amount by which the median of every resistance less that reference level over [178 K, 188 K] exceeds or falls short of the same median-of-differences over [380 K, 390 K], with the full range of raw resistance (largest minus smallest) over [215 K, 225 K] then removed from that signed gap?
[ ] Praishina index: -2.2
